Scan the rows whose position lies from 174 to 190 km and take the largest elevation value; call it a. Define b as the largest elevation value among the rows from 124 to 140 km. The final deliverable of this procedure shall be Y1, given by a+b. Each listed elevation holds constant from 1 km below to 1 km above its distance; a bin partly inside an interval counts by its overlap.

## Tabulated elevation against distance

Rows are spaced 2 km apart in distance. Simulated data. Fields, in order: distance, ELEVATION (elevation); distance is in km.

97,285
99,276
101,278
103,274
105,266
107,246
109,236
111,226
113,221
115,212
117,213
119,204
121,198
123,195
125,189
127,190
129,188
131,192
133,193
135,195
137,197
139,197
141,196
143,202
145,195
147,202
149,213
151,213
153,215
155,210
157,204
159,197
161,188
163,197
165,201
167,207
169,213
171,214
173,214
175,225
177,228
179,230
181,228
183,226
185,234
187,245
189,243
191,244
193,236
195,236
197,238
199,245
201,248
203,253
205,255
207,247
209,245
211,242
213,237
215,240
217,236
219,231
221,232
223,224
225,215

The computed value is 442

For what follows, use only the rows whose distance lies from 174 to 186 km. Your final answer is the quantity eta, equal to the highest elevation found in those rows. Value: 234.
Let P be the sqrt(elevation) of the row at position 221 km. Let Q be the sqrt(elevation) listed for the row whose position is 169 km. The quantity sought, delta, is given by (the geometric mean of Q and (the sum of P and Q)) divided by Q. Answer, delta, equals 1.43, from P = 15.2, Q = 14.6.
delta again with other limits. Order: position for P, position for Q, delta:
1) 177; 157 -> 1.43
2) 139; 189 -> 1.38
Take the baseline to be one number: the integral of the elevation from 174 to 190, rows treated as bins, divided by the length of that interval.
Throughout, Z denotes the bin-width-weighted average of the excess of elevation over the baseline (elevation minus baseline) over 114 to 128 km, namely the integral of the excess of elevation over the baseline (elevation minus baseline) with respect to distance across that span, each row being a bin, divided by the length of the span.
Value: -32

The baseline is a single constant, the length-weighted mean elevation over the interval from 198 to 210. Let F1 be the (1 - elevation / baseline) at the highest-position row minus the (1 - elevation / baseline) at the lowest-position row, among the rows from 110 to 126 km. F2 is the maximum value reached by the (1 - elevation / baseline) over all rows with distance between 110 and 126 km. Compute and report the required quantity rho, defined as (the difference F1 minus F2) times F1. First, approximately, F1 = 0.149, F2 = 0.24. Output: -0.014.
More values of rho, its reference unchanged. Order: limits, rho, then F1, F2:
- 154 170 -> 0.003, -0.012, 0.24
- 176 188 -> 0.011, -0.068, 0.09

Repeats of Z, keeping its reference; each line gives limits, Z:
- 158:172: -30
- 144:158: -25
